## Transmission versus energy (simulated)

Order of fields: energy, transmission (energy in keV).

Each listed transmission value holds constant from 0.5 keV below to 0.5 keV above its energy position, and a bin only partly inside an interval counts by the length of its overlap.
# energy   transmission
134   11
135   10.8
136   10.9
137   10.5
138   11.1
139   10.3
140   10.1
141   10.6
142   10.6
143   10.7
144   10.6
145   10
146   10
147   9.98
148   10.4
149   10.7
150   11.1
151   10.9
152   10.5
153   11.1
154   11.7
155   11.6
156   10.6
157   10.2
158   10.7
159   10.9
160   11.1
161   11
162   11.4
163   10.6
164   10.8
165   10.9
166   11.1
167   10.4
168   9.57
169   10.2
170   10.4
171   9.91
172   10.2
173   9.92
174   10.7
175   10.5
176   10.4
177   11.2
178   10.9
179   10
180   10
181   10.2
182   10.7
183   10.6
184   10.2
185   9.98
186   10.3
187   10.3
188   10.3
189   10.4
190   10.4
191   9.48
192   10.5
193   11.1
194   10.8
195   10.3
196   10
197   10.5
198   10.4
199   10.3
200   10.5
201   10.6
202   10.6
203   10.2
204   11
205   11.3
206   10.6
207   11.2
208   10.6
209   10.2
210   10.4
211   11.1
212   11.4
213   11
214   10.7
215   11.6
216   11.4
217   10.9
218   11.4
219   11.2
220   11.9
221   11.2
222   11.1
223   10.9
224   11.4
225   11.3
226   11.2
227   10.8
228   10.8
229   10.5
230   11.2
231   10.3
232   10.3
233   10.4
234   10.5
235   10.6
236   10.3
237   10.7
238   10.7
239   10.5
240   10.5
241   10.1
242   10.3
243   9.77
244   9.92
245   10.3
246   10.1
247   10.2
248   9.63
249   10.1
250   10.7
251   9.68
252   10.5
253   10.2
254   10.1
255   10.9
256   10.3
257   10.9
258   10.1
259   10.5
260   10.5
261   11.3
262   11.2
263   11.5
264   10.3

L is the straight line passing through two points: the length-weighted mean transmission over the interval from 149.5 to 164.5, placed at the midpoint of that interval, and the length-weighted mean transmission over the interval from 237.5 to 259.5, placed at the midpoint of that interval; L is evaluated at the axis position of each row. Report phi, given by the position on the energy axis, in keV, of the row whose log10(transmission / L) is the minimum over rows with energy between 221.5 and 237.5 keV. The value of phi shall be 231 keV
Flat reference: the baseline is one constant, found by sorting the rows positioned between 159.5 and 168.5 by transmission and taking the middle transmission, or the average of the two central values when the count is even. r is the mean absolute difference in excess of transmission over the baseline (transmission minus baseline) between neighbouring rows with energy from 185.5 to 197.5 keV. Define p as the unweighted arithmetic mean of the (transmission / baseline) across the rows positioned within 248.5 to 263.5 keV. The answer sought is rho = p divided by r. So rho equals 2.5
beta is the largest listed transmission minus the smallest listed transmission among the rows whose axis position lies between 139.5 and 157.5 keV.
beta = 1.72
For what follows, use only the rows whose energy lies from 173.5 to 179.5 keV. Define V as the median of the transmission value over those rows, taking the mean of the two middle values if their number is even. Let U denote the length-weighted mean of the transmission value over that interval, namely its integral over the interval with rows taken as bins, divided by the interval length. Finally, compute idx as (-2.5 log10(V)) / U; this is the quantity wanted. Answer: -0.241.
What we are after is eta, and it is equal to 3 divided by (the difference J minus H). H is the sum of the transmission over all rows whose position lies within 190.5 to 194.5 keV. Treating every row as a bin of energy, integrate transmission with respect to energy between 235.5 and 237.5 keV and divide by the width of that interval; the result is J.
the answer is -0.096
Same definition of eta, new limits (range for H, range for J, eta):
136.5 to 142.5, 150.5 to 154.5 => -0.058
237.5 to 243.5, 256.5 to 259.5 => -0.058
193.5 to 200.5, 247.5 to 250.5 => -0.048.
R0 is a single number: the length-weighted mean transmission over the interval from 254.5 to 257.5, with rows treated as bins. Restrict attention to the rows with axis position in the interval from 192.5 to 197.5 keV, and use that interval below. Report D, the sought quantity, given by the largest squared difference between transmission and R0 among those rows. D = 0.49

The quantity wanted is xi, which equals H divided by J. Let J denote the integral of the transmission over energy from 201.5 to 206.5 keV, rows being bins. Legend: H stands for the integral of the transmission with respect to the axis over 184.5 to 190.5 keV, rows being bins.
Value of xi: 1.1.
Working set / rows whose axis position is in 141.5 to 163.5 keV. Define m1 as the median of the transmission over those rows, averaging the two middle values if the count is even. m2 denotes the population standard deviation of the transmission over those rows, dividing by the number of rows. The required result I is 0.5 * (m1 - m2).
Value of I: 5.12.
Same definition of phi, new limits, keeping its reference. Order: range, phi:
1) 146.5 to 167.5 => 147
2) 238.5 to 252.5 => 248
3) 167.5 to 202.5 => 168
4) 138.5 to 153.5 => 147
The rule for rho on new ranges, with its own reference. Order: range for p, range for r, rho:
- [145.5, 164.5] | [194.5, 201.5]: 4.6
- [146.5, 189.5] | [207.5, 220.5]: 2.2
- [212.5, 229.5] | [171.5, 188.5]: 3.2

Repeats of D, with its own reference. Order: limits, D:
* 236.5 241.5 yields 0.36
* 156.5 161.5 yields 0.25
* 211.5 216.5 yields 0.81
